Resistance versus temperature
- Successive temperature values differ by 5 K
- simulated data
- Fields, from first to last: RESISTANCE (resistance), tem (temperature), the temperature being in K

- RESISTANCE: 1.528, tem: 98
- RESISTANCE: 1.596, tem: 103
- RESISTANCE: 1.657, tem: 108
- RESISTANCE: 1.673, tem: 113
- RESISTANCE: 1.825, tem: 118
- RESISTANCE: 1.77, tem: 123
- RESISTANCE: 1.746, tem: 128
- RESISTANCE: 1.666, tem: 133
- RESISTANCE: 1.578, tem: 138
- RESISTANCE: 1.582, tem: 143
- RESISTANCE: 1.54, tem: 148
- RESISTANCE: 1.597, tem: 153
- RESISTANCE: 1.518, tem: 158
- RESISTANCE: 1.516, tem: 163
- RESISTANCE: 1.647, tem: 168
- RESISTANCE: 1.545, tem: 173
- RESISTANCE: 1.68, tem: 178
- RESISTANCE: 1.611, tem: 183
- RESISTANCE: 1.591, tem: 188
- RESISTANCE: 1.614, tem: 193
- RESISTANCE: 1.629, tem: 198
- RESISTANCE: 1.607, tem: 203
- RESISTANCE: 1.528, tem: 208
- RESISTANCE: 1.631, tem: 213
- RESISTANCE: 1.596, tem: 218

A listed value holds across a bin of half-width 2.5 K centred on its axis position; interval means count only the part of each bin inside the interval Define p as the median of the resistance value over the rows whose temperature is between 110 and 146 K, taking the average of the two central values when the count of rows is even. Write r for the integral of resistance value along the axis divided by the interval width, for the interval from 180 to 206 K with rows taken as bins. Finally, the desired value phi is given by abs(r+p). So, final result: 3.28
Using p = 1.67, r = 1.610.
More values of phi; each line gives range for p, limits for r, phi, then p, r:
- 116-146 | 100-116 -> 3.35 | 1.71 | 1.644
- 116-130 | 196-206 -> 3.38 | 1.77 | 1.613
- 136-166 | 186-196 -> 3.16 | 1.56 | 1.604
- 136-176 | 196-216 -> 3.16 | 1.56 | 1.598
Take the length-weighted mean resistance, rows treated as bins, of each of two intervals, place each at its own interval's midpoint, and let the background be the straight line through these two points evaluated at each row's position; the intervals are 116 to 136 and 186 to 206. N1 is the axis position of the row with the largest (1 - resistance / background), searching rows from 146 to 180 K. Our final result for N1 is 158 K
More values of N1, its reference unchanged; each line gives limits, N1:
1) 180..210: 208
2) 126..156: 148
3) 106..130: 108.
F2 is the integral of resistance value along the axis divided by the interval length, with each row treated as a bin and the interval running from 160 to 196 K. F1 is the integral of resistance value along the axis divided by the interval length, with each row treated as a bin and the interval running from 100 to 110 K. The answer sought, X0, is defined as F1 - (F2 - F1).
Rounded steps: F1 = 1.62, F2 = 1.60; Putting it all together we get 1.64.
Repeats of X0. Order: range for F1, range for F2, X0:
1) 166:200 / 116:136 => 1.49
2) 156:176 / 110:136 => 1.39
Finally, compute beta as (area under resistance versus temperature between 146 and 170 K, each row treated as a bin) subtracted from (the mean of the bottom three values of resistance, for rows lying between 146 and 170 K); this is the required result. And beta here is -36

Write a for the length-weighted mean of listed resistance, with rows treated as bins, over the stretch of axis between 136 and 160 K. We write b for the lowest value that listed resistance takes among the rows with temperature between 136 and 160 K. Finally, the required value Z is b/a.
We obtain 0.971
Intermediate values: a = 1.56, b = 1.518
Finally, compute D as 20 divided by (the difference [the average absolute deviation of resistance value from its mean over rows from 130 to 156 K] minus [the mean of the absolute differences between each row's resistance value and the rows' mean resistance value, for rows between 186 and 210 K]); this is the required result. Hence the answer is 5435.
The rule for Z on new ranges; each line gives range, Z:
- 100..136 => 0.939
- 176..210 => 0.950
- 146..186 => 0.958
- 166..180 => 0.953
